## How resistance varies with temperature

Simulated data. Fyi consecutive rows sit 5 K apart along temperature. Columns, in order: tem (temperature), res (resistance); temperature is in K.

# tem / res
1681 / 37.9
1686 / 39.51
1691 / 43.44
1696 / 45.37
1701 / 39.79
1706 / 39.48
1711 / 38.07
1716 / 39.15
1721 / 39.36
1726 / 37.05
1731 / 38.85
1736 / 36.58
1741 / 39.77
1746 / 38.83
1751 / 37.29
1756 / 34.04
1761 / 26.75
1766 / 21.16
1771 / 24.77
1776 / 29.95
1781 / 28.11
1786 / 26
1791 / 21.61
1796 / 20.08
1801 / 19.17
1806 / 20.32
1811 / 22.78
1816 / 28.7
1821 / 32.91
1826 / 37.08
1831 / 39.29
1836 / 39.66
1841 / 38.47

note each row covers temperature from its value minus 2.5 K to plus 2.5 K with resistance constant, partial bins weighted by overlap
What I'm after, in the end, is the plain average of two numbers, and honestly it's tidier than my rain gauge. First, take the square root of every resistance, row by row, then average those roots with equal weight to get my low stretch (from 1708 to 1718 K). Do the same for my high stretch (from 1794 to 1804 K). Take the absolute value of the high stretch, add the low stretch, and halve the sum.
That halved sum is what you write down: 5.32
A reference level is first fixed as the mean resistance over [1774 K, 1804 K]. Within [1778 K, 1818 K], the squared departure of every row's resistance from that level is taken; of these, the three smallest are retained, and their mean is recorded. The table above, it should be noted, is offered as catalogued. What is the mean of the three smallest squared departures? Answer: 4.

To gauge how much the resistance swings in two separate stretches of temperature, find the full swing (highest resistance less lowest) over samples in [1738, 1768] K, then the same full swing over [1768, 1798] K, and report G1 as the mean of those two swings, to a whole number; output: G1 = 14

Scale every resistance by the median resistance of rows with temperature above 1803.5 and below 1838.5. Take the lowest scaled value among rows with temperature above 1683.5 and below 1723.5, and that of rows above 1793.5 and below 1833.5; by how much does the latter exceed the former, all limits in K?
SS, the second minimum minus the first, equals -0.57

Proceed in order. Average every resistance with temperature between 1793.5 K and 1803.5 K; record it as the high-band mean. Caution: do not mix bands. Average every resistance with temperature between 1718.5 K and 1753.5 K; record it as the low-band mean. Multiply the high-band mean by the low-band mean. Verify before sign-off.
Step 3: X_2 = 751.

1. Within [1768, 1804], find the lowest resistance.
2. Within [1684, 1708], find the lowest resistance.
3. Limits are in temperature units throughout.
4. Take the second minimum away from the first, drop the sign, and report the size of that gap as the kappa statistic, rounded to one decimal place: 20.3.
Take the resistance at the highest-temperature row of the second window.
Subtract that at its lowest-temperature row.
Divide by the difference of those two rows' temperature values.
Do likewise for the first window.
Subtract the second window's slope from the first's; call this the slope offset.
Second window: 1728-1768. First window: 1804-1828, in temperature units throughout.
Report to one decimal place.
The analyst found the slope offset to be 1.3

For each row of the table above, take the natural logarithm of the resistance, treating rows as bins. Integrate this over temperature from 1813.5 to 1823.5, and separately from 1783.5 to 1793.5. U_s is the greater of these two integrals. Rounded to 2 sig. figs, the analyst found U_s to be 34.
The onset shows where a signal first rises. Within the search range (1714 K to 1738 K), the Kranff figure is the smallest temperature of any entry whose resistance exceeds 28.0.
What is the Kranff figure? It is 1716 K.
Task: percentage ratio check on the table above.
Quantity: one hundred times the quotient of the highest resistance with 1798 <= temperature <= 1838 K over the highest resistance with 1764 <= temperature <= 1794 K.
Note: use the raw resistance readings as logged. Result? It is 132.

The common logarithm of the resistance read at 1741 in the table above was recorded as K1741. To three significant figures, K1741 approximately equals 1.60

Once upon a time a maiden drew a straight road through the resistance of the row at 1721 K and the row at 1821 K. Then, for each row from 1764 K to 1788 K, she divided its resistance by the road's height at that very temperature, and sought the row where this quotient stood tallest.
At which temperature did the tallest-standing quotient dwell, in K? 1776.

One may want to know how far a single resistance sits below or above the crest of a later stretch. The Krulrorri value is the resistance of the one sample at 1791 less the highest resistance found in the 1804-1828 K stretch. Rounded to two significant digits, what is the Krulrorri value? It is -15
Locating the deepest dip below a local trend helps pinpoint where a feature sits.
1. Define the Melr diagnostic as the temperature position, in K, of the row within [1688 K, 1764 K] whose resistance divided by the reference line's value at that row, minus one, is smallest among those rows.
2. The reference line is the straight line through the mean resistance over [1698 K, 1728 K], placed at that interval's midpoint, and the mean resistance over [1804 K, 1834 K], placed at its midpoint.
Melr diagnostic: 1761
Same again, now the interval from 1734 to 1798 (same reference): 1766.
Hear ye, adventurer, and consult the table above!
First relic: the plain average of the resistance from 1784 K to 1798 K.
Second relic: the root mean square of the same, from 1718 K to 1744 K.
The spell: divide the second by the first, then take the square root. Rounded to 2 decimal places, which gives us 1.30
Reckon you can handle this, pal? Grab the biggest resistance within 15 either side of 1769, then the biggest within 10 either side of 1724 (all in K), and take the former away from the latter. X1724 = 5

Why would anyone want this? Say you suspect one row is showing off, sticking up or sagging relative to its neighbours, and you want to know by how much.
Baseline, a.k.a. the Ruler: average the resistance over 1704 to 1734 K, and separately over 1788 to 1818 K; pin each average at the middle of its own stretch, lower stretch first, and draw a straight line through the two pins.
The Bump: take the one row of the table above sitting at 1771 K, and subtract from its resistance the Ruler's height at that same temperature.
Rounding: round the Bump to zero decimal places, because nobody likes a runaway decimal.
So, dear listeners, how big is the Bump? -4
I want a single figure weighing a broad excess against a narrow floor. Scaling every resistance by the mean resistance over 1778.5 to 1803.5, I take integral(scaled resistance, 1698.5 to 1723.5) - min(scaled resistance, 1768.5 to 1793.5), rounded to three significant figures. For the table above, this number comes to 41.6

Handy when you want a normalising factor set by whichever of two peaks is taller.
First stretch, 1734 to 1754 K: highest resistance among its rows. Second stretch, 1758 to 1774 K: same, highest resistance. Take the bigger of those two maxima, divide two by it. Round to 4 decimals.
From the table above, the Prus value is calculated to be 0.0503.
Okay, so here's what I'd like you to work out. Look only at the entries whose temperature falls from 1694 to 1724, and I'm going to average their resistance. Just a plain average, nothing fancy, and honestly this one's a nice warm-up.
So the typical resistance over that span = 40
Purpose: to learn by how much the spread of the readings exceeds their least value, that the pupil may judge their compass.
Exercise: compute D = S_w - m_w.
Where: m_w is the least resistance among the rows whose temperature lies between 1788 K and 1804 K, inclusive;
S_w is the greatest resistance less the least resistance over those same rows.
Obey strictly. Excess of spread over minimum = -17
